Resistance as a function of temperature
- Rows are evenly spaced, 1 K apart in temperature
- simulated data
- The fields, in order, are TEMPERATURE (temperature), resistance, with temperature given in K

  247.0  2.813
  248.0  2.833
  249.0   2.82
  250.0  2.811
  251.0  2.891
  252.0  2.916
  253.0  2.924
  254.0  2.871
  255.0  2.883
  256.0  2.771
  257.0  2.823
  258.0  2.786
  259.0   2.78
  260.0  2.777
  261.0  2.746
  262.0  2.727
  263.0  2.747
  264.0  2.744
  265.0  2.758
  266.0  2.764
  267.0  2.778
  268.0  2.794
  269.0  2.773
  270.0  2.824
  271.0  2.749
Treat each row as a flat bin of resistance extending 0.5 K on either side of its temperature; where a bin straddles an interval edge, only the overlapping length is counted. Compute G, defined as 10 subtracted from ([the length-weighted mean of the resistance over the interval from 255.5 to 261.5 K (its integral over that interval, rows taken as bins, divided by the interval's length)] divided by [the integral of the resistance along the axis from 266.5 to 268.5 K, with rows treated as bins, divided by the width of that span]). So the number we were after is -9.002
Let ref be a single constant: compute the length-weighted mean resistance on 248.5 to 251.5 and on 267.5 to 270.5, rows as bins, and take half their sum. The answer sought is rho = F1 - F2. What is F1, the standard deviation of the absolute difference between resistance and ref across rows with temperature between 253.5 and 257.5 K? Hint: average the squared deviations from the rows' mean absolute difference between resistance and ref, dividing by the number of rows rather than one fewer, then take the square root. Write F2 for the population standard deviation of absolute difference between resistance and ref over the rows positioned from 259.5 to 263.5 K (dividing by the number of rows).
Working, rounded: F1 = 0.0227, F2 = 0.018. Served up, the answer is 0.005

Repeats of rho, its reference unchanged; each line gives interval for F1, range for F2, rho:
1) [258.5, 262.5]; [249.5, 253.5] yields -0.016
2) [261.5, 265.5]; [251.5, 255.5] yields -0.011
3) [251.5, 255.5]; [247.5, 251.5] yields -0.006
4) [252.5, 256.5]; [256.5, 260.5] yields 0.008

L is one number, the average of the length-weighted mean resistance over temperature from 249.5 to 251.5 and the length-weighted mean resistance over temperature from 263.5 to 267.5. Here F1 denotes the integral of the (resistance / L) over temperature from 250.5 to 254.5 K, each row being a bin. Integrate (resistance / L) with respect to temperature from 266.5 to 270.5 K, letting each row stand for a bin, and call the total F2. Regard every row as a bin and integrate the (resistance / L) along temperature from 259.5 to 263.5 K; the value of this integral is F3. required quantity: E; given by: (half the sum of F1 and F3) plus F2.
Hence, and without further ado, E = 8.01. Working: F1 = 4.13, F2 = 3.98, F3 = 3.92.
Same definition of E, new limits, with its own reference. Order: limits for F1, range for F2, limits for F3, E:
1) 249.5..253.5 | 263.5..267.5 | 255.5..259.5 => 7.98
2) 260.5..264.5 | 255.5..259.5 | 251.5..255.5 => 8.00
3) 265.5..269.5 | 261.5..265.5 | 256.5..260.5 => 7.88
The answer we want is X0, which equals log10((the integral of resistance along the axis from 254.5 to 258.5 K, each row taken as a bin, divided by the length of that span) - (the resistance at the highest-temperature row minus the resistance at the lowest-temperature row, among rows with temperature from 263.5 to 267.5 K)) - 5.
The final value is -4.56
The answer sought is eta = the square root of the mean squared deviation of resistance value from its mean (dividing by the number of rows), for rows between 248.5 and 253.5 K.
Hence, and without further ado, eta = 0.048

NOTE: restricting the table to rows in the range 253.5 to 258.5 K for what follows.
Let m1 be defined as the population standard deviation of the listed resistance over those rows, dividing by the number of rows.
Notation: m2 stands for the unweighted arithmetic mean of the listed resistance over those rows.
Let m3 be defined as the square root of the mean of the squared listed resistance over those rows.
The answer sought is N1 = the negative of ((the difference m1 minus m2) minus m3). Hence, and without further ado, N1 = 5.61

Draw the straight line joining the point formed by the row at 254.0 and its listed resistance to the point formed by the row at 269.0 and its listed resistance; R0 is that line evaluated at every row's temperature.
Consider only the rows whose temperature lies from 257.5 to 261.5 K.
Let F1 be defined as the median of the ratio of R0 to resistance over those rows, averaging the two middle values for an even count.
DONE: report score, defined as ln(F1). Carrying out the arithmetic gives 0.021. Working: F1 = 1.02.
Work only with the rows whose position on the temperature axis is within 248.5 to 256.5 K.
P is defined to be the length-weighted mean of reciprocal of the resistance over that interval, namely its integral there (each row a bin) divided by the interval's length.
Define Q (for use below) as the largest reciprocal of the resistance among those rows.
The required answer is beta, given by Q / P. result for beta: 1.03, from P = 0.3497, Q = 0.361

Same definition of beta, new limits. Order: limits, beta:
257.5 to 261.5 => 1.01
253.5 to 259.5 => 1.02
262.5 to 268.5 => 1.01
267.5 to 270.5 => 1.01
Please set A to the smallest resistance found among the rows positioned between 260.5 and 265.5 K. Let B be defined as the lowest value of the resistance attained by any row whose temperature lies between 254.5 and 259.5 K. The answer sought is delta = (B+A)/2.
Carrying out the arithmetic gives 2.749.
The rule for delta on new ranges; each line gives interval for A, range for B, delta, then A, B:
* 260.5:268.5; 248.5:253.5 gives 2.769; 2.727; 2.811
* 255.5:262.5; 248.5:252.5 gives 2.769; 2.727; 2.811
